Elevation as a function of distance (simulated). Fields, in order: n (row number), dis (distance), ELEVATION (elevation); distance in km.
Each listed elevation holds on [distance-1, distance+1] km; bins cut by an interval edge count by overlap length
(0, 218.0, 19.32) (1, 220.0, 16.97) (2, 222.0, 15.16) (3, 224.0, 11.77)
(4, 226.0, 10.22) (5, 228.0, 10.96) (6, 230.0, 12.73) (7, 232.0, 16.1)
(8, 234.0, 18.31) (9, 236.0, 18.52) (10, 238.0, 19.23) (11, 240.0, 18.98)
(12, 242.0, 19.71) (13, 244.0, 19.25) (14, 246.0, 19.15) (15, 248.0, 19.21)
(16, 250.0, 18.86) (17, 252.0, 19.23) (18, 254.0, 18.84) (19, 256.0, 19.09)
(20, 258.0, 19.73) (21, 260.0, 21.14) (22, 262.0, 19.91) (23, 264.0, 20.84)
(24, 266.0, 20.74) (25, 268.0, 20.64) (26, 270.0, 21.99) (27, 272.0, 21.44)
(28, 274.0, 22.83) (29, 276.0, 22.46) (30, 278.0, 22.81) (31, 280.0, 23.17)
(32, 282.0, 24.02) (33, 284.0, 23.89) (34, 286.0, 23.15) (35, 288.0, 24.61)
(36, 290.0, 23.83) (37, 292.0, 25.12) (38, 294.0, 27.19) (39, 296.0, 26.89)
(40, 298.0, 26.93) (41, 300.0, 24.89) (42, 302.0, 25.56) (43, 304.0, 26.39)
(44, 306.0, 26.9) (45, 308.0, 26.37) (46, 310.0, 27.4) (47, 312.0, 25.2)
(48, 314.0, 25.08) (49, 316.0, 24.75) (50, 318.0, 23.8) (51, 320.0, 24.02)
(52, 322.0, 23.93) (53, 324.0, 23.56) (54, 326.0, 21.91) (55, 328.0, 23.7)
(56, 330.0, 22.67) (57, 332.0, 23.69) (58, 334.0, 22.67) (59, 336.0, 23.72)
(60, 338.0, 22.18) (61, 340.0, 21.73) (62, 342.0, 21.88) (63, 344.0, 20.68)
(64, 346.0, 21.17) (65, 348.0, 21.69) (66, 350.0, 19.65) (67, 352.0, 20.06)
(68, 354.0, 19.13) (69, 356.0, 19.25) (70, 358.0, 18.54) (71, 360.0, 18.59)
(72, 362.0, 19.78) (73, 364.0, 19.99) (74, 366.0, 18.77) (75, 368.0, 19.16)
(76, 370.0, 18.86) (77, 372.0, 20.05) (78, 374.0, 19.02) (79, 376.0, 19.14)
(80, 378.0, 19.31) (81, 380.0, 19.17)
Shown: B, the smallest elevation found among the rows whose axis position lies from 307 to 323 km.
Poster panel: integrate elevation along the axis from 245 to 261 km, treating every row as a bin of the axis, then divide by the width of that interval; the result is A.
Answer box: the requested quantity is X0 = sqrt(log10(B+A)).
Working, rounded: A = 19.4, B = 23.8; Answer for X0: 1.28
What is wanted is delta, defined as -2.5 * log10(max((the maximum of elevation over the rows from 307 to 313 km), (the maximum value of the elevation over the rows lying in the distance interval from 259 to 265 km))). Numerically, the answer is -3.59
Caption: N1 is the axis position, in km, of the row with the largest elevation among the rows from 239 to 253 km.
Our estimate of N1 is 242.0 km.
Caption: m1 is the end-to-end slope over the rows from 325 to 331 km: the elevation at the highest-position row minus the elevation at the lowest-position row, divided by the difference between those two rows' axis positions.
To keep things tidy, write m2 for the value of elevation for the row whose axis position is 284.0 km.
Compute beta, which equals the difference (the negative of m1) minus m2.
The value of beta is -24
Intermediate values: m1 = 0.2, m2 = 23.89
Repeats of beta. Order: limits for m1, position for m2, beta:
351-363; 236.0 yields -18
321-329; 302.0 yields -26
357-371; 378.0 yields -19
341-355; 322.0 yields -24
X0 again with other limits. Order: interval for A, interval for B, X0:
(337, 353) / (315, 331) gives 1.28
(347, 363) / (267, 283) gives 1.27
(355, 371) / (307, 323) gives 1.28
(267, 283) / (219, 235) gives 1.23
